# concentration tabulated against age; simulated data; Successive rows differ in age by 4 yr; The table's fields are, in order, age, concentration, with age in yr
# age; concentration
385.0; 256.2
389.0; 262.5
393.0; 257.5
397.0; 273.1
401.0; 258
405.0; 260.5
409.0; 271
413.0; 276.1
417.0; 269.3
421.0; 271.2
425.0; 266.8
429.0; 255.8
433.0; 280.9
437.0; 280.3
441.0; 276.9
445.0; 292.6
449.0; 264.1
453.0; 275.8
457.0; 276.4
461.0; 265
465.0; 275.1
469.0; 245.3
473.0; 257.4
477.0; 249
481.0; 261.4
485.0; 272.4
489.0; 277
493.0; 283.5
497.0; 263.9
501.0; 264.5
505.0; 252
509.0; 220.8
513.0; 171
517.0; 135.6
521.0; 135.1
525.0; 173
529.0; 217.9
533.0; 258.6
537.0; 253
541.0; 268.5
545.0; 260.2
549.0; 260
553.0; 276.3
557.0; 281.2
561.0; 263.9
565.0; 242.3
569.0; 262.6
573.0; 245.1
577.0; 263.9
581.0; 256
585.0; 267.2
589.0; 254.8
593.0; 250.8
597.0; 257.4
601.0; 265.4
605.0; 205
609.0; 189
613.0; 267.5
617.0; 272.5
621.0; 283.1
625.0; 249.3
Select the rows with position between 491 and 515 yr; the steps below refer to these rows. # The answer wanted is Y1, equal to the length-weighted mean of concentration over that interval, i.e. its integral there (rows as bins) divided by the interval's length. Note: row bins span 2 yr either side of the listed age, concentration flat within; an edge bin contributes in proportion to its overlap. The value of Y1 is 243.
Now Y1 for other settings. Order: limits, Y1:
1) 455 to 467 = 272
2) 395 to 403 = 266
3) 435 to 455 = 278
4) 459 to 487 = 261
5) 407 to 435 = 270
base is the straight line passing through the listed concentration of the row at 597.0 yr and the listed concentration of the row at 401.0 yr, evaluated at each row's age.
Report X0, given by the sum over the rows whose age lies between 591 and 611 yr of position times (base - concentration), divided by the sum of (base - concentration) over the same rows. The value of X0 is 606.9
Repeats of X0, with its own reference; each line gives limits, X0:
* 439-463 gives 449.1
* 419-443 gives 433.2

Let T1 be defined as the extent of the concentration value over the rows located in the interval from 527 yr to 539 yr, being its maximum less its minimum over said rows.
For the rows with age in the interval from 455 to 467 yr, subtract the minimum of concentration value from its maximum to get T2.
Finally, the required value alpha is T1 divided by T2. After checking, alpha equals 3.6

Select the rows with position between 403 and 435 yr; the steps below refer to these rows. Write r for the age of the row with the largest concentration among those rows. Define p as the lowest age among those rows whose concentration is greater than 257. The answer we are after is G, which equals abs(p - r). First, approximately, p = 405.0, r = 433.0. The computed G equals 28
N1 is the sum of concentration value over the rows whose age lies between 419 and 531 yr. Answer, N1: 6961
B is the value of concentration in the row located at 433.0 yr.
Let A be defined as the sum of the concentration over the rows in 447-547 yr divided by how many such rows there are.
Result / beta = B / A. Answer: 1.16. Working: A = 243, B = 280.9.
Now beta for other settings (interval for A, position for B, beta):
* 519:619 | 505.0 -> 1.02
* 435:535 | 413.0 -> 1.12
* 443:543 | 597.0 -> 1.05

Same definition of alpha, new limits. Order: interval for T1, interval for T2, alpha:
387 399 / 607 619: 0.2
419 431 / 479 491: 1.0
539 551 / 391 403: 0.5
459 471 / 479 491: 1.9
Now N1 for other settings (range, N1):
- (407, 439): 2171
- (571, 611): 2455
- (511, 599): 5254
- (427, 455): 1926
